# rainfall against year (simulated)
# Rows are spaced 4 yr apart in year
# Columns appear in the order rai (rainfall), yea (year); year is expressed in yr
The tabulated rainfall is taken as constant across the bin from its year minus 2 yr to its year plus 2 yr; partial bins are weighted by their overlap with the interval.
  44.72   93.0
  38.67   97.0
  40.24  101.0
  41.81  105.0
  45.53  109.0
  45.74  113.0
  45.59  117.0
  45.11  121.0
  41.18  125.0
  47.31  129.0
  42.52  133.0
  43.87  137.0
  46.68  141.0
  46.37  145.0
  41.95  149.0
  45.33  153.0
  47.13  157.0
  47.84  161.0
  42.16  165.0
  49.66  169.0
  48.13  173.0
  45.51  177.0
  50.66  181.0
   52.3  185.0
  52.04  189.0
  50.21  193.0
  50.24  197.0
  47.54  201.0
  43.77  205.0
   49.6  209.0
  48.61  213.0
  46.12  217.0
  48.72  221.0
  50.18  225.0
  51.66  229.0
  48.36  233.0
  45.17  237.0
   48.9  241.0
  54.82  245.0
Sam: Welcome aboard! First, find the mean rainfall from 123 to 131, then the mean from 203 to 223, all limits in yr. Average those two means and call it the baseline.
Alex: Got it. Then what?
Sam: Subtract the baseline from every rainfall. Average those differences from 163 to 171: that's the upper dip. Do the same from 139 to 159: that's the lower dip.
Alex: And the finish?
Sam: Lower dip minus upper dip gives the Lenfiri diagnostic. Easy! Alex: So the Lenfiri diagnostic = 0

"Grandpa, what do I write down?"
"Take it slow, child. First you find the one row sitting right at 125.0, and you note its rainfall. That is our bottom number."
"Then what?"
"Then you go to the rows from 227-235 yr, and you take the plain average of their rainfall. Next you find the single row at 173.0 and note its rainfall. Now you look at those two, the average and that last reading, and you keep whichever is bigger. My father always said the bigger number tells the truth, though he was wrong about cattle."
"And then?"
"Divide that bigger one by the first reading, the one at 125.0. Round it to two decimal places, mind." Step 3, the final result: 1.21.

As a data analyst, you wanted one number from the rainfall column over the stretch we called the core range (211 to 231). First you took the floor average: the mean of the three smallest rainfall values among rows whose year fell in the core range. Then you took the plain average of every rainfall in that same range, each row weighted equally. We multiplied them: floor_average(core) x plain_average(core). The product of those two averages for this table 2346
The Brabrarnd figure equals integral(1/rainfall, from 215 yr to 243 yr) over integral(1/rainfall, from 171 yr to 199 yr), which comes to 1.03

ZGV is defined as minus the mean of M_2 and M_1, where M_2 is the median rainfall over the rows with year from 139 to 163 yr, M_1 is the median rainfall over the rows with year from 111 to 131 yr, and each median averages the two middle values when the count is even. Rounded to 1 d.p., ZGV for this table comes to -46.1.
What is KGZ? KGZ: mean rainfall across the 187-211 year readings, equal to 48.9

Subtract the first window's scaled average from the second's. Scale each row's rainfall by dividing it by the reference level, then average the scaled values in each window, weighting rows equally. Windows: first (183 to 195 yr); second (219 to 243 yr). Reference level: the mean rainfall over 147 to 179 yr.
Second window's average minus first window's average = -0.058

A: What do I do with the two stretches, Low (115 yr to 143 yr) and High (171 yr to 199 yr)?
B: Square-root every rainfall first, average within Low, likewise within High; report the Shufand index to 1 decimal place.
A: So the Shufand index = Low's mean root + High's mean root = 13.7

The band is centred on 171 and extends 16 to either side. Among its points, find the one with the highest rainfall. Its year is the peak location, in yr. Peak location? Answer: 185.0 yr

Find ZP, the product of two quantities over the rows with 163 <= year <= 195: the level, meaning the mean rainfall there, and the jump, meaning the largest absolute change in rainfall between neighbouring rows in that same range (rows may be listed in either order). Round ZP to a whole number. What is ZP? 366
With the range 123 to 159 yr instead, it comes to 274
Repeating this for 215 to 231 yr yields 128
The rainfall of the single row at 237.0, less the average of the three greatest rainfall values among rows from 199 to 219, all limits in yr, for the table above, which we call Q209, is -3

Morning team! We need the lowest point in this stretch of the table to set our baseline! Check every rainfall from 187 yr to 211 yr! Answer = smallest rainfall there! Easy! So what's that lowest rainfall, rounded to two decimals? 43.77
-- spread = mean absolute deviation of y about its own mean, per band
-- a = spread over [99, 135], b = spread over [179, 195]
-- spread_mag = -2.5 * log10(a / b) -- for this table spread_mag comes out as -1.00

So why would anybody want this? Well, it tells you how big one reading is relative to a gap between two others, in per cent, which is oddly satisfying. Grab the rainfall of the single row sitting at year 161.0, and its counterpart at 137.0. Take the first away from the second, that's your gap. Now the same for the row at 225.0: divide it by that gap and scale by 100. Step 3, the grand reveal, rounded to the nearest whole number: -1264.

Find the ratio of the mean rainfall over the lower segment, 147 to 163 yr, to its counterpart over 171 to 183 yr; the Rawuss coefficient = 0.95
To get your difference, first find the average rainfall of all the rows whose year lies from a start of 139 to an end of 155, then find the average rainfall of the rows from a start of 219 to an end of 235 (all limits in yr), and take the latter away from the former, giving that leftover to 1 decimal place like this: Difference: -4.6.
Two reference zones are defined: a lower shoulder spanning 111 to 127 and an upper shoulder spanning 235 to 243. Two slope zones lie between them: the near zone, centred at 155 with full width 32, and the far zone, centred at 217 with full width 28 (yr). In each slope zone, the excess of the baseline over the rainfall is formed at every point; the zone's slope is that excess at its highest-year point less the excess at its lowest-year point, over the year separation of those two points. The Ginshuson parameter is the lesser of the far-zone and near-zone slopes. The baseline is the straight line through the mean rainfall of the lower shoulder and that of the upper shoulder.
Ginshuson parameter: -0.31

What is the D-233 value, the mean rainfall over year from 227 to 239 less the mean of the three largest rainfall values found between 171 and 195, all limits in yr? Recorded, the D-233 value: -3.3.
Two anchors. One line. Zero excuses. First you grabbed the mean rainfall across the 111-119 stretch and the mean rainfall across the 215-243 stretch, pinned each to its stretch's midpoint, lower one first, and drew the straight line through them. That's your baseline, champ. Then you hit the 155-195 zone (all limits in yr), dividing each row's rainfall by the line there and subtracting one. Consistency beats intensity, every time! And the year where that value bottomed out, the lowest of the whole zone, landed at 165.0 yr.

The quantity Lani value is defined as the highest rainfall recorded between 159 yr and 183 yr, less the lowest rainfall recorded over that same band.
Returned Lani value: 8.5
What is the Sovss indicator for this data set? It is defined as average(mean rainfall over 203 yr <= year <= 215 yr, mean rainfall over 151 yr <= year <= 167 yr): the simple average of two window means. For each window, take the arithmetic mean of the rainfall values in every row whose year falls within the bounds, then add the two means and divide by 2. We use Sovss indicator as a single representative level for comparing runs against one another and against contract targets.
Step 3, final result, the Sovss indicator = 46.5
